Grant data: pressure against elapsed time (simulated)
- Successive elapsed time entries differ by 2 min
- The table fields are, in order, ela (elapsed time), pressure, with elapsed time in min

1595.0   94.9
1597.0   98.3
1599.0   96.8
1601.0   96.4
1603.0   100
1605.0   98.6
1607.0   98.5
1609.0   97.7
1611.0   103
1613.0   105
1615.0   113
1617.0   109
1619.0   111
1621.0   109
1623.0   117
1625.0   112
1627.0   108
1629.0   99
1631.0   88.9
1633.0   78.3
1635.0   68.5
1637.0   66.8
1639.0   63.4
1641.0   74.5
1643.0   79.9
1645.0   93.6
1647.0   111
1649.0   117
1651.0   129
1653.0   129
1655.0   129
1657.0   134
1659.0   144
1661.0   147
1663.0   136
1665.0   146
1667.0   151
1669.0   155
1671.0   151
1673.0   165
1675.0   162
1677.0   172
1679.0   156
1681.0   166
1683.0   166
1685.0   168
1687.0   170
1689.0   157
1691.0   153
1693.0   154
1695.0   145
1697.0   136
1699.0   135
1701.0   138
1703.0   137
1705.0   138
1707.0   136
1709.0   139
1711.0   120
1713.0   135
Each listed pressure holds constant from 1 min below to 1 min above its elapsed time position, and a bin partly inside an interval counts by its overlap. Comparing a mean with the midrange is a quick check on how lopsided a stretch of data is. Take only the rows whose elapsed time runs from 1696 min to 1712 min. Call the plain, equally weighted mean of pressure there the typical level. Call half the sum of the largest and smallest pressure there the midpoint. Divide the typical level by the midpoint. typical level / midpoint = 1.04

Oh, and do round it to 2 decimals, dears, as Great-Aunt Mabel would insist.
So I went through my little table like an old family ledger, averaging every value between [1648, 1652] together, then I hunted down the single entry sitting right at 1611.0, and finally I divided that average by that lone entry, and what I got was 1.19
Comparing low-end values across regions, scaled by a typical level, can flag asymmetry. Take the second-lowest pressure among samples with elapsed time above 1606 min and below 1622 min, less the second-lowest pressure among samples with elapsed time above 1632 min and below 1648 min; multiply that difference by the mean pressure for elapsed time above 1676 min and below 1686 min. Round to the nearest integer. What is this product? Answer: 5250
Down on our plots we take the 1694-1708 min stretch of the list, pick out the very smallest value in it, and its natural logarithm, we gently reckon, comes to 4.9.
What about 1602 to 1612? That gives 4.6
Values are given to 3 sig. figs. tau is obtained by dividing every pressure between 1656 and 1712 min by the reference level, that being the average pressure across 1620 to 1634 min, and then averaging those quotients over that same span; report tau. 1.47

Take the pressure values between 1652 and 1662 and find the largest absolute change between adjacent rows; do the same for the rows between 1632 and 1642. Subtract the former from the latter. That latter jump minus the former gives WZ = 1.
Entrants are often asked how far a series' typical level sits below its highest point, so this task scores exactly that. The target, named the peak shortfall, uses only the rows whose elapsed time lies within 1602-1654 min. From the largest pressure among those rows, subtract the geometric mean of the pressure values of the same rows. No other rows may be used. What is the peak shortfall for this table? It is 31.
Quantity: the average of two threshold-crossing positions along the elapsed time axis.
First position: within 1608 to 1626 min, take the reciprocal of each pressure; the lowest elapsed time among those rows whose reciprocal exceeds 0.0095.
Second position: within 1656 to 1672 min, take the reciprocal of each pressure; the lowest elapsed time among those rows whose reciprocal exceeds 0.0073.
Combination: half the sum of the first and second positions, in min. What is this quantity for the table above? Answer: 1633 min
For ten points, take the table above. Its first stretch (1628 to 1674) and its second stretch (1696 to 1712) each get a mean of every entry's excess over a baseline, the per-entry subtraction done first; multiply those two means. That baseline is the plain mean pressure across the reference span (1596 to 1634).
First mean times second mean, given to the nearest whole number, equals 441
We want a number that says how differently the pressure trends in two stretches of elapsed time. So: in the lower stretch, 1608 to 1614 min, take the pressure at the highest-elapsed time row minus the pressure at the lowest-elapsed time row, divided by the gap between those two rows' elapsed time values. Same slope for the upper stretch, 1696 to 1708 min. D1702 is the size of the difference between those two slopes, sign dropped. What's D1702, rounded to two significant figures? 1.8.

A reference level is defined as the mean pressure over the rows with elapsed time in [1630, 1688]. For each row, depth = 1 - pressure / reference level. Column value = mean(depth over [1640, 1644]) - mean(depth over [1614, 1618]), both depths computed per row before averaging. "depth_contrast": 0.3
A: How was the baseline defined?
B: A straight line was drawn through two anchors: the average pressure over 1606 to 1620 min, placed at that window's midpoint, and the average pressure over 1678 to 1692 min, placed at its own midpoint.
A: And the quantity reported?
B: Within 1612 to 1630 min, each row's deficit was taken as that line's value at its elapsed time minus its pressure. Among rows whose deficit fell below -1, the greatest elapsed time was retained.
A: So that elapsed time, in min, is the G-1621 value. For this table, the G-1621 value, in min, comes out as 1623.0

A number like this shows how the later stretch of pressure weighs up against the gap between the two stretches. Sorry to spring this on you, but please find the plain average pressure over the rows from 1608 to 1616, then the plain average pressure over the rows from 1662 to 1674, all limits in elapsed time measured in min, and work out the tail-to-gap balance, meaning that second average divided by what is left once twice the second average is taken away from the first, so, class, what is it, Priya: -0.77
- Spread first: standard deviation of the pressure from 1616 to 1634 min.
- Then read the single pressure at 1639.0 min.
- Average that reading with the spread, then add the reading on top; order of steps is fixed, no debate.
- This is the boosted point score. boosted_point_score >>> 101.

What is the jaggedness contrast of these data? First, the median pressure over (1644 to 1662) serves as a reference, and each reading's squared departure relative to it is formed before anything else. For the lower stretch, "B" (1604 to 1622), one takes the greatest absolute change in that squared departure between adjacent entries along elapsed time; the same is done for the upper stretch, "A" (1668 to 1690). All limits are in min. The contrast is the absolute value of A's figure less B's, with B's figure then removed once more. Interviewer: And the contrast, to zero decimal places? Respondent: 480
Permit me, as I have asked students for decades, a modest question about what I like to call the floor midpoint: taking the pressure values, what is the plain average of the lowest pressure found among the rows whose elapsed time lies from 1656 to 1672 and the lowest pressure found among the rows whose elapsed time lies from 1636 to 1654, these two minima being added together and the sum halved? 99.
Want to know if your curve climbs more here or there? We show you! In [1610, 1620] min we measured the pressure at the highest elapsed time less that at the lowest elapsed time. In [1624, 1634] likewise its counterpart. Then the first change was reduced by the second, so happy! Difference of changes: 42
